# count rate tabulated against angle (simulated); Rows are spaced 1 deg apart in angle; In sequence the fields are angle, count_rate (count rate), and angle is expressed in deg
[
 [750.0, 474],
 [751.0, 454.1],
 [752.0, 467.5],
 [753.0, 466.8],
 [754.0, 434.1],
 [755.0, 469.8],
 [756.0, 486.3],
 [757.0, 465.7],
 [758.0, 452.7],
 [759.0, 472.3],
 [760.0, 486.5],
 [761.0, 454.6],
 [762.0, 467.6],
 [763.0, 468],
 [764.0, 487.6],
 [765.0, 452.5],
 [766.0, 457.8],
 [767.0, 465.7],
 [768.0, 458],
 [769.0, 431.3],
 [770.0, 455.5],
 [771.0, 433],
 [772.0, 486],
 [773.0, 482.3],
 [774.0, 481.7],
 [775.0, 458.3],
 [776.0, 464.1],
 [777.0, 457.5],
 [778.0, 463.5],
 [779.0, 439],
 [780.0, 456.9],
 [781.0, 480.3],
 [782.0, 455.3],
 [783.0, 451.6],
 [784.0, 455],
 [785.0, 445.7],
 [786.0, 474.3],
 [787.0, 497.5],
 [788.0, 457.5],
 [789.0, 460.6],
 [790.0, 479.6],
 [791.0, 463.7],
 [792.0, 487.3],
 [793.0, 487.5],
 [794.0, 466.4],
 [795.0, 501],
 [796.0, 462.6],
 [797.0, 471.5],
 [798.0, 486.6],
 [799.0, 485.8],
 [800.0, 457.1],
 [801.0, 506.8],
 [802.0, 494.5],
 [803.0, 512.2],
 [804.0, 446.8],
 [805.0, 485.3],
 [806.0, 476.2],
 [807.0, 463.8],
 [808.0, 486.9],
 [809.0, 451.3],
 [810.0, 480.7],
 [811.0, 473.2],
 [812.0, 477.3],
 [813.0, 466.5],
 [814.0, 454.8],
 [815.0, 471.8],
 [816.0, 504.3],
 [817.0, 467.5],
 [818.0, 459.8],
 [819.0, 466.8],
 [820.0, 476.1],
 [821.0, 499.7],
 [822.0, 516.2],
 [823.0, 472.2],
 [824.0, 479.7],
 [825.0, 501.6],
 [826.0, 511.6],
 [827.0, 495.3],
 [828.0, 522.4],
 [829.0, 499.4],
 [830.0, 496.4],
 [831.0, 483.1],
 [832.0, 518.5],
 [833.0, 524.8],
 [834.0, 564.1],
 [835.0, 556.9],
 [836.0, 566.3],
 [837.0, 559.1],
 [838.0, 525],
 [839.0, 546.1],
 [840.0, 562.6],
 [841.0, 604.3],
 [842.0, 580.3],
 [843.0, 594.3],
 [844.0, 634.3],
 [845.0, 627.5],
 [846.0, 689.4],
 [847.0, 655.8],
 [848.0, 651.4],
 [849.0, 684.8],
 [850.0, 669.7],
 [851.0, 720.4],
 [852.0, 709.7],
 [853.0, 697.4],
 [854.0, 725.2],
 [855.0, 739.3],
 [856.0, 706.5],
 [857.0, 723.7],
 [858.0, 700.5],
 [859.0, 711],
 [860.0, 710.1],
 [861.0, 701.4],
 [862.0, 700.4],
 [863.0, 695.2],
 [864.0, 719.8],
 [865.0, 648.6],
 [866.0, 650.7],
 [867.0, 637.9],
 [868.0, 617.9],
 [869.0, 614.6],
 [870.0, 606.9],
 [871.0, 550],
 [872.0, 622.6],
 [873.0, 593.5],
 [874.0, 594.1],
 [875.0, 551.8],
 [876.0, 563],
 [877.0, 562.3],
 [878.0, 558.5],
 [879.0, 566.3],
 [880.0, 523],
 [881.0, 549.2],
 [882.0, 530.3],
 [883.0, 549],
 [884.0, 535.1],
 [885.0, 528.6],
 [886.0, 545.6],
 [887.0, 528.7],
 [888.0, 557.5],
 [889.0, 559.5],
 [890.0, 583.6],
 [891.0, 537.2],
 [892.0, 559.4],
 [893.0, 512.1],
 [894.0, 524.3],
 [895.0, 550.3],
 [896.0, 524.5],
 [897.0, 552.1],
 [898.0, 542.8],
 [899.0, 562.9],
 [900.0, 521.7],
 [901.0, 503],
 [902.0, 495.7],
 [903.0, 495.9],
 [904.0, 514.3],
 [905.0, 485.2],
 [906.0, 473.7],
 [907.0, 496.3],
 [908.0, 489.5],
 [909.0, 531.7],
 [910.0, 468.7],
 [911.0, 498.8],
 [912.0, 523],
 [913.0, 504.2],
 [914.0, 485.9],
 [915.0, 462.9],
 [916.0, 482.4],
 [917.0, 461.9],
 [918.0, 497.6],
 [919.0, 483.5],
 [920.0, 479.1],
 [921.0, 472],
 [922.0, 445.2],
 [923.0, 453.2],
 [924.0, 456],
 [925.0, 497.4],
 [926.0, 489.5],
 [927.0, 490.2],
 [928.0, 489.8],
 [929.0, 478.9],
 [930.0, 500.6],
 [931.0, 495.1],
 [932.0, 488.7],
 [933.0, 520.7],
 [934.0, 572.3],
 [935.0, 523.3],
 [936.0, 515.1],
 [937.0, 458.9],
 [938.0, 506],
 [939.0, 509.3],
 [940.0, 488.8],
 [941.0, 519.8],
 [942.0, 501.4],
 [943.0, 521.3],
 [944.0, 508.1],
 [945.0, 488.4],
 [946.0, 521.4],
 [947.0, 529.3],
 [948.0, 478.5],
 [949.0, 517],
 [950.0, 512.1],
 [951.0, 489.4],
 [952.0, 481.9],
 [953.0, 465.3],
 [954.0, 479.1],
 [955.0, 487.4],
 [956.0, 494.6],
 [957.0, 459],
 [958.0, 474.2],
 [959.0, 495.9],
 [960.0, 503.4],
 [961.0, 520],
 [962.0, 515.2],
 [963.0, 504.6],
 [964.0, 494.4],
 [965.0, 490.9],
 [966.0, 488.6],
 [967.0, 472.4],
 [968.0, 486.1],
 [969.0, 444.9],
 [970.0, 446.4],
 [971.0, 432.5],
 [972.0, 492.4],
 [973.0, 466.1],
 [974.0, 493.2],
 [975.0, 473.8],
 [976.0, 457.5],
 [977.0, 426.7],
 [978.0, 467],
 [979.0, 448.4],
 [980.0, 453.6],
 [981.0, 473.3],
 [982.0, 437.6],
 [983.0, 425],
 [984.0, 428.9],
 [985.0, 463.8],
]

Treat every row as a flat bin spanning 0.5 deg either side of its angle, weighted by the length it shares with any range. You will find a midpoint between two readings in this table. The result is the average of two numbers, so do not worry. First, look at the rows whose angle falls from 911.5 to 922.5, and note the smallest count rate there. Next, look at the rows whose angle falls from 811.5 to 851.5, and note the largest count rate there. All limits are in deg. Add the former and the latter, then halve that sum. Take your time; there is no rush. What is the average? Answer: 583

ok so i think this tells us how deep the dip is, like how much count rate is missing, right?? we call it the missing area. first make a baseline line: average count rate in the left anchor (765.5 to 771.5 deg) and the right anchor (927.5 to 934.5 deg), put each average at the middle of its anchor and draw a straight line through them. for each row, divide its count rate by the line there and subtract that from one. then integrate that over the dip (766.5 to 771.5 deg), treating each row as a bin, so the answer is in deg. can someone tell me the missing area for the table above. 0.0 deg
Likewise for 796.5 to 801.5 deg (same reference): -0.2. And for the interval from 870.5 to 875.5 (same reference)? -1.0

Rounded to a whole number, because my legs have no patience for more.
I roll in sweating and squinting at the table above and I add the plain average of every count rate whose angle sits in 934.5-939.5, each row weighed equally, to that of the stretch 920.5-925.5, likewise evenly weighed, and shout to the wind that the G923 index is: 967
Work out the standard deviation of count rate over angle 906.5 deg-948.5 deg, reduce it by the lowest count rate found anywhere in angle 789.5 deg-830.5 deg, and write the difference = -422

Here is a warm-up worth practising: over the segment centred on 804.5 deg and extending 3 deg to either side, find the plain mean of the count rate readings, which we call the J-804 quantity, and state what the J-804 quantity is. 480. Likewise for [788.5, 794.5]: 474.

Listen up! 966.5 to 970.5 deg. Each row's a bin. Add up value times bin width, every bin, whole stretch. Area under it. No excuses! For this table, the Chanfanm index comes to 1850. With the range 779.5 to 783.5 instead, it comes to 1844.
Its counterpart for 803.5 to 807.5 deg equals 1872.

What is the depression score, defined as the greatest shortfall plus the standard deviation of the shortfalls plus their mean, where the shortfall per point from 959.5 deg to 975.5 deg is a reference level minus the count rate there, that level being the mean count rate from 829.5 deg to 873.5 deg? 373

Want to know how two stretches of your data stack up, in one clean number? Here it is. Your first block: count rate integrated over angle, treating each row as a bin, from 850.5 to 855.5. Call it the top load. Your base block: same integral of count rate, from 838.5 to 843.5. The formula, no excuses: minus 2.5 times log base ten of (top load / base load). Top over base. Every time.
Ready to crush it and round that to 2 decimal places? -0.24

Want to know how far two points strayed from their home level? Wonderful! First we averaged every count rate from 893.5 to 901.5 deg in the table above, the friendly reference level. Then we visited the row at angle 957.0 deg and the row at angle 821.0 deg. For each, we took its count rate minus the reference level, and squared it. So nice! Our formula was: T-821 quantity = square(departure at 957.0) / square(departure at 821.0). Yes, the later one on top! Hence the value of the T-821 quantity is 4.6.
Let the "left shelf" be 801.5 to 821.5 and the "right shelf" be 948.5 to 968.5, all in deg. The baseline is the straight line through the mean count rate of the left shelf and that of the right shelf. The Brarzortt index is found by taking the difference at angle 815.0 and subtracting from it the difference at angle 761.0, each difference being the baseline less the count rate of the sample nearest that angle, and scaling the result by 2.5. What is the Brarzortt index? -28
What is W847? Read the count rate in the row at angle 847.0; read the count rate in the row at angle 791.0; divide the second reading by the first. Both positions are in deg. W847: 0.71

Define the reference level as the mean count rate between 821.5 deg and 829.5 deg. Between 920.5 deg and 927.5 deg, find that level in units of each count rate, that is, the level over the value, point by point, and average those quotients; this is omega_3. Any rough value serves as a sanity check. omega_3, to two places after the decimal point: 1.06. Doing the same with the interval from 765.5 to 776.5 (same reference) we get 1.09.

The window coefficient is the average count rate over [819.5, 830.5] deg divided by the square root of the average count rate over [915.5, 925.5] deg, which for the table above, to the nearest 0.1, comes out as 22.9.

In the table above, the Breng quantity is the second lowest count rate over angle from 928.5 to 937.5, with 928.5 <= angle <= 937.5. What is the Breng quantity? 478.9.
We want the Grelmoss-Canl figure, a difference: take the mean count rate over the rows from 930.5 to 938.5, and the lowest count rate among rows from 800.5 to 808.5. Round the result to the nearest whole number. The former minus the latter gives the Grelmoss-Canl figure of 63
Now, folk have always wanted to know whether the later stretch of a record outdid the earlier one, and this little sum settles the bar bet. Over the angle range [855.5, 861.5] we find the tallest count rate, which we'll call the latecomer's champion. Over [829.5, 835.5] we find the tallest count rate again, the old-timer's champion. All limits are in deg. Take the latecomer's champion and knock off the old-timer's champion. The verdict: 160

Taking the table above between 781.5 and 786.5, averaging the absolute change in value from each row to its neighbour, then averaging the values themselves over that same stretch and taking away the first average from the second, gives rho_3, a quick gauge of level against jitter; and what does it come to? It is 445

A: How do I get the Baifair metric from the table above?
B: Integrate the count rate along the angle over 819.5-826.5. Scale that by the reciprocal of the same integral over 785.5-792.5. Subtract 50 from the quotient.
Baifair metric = -49.0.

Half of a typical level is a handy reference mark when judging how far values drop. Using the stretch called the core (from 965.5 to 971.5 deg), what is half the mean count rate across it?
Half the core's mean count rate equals 231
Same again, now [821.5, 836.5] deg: 257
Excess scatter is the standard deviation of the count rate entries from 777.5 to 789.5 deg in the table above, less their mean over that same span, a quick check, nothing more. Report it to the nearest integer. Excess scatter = -446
